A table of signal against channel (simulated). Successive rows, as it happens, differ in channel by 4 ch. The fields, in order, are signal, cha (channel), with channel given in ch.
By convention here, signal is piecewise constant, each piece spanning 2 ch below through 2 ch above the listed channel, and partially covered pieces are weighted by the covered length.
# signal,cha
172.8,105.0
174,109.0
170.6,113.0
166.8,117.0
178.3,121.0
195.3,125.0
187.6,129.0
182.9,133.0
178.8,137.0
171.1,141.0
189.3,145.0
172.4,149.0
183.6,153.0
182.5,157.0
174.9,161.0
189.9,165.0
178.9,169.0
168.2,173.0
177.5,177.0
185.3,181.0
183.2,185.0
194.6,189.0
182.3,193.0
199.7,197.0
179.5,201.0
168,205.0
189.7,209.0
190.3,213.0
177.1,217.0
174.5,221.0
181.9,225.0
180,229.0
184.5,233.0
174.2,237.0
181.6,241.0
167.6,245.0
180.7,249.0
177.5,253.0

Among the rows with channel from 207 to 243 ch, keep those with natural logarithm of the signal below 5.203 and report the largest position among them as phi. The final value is 241.0 ch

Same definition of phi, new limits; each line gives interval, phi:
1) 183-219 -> 217.0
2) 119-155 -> 149.0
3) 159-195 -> 177.0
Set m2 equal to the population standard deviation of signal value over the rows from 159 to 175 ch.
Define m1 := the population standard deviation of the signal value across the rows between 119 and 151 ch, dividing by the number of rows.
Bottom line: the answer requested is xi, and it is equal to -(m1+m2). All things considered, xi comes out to -15.8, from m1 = 7.9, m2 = 8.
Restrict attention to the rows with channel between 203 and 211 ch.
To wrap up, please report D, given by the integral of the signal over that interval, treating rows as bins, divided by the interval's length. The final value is 179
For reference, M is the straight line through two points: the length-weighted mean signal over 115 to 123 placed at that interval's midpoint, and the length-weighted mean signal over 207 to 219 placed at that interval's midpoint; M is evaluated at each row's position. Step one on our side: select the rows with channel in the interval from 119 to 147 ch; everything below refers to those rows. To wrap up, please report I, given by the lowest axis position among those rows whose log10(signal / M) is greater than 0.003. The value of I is 121.0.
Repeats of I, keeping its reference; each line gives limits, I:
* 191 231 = 197.0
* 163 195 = 165.0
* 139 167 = 145.0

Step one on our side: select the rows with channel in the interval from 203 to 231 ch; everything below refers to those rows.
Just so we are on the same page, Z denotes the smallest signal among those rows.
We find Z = 168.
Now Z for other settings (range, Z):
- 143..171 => 172.4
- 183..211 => 168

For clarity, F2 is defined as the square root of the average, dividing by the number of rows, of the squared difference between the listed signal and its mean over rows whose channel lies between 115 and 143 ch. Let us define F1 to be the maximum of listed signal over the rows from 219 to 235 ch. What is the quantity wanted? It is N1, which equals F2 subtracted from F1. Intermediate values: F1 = 184.5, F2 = 8.9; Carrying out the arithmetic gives 176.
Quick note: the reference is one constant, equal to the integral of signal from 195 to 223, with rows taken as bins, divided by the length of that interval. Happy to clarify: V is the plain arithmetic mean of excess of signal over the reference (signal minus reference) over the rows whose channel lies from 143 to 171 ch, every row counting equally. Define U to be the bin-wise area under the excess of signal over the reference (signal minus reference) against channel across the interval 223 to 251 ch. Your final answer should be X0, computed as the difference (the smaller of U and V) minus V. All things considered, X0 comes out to -112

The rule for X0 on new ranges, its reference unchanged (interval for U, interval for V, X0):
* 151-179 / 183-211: -96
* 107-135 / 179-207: -95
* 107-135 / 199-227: -91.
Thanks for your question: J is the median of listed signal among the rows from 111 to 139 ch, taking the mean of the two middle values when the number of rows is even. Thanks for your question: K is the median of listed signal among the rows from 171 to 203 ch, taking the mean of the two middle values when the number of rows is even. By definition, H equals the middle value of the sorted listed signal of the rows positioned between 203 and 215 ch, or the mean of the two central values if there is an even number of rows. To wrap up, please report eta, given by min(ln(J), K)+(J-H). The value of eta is -5.7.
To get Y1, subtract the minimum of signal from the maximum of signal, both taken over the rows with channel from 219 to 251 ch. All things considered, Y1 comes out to 17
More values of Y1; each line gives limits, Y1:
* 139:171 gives 19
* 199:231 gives 22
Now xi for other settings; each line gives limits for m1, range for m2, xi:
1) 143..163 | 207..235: -11.7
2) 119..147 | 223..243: -10.9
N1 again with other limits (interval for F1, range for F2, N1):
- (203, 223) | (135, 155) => 183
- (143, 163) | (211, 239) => 184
